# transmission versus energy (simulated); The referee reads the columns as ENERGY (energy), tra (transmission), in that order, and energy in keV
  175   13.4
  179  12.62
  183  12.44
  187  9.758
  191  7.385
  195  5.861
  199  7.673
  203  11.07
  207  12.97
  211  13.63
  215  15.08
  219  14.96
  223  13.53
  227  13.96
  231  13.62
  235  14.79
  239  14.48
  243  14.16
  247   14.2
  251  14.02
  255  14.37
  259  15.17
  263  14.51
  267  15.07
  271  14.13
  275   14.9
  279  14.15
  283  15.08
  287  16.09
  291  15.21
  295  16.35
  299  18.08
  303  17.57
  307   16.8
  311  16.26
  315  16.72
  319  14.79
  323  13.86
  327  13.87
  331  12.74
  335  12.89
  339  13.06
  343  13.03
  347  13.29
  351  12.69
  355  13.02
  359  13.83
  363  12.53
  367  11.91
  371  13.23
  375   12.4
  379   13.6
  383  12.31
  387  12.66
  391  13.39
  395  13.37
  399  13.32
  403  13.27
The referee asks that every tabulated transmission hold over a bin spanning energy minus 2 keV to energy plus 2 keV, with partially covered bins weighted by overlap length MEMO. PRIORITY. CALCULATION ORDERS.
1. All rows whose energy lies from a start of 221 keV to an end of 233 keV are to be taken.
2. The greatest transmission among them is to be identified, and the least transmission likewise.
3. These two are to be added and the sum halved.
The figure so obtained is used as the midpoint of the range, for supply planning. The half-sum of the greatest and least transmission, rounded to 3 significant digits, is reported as 13.7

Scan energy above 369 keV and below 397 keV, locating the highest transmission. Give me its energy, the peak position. 379 keV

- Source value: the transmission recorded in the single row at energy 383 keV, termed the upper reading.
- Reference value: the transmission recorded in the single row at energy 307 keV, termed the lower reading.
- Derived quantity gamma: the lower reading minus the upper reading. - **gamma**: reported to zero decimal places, 4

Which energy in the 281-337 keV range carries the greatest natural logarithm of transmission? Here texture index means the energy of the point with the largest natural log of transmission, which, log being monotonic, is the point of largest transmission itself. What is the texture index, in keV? 299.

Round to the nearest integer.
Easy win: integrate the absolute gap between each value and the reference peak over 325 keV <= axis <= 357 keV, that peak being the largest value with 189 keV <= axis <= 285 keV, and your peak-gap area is 67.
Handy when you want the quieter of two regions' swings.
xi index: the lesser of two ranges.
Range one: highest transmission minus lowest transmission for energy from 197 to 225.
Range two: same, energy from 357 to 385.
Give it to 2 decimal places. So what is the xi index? 1.92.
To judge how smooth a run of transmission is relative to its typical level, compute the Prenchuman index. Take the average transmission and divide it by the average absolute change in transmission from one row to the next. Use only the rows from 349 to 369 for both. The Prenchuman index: 17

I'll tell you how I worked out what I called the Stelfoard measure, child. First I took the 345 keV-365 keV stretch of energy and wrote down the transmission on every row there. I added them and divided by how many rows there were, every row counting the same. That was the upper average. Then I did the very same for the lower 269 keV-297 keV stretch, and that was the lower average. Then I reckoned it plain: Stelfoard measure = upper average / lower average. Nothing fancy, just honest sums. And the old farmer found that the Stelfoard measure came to 0.864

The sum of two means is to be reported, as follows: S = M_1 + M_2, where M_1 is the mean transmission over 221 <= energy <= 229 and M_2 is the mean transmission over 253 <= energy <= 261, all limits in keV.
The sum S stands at 28.5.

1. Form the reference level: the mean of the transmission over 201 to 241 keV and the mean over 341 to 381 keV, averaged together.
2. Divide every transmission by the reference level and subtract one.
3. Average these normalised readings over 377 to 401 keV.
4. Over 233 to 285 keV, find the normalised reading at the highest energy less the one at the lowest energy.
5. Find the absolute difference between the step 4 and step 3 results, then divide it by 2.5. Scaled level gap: 0.02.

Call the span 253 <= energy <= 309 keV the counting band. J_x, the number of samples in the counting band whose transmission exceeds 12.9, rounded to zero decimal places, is 14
